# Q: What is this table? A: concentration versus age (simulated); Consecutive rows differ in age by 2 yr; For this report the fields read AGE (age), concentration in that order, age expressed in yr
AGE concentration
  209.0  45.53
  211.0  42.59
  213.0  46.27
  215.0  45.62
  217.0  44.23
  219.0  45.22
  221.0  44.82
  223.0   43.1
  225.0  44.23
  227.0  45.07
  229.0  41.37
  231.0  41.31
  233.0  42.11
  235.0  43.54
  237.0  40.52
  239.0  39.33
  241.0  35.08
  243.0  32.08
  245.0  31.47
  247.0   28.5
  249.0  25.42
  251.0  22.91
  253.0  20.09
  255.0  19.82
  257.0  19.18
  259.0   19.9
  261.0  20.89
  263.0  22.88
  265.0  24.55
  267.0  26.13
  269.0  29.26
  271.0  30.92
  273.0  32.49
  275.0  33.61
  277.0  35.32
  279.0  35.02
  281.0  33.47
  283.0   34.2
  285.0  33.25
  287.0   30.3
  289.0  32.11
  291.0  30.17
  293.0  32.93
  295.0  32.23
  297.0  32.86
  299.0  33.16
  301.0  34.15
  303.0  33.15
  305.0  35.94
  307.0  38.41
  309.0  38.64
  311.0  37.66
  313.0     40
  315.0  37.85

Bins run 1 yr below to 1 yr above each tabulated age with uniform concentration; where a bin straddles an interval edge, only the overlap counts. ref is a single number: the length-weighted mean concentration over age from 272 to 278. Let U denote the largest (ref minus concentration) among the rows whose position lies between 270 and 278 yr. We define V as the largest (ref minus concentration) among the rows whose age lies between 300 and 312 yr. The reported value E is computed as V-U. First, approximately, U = 3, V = 0.7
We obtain -2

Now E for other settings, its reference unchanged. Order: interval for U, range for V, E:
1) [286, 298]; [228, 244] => -2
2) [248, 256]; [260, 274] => -1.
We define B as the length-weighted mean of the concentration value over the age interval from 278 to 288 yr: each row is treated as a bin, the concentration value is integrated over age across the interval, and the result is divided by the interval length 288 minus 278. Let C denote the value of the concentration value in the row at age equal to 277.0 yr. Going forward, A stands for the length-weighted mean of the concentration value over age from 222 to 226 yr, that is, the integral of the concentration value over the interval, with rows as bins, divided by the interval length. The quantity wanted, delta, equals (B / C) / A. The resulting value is 0.022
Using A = 44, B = 33.2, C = 35.32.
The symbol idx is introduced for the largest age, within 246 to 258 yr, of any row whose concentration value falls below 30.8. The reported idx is 257.0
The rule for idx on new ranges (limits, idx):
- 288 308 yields 291.0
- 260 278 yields 269.0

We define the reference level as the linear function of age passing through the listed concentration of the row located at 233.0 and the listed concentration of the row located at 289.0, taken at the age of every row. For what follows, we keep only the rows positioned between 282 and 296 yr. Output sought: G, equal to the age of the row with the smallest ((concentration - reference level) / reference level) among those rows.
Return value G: 287.0 yr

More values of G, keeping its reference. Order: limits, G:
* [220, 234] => 229.0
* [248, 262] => 257.0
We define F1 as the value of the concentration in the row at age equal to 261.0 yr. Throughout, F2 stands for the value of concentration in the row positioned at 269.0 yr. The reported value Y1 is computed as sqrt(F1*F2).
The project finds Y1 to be 24.7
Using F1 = 20.89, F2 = 29.26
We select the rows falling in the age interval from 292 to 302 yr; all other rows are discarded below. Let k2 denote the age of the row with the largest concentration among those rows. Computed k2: 301.0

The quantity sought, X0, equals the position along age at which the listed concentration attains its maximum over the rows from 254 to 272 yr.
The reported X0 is 271.0 yr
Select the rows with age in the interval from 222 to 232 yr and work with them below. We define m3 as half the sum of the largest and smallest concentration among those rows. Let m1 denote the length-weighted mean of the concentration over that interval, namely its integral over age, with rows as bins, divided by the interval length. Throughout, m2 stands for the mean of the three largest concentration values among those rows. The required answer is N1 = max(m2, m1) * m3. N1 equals 1906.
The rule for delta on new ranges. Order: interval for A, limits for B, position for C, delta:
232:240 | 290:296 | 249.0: 0.030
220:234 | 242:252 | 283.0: 0.019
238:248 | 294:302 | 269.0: 0.034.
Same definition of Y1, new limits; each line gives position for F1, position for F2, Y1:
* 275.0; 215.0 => 39.2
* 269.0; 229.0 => 34.8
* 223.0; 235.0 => 43.3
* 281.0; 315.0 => 35.6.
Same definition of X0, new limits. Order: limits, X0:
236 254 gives 237.0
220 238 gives 227.0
